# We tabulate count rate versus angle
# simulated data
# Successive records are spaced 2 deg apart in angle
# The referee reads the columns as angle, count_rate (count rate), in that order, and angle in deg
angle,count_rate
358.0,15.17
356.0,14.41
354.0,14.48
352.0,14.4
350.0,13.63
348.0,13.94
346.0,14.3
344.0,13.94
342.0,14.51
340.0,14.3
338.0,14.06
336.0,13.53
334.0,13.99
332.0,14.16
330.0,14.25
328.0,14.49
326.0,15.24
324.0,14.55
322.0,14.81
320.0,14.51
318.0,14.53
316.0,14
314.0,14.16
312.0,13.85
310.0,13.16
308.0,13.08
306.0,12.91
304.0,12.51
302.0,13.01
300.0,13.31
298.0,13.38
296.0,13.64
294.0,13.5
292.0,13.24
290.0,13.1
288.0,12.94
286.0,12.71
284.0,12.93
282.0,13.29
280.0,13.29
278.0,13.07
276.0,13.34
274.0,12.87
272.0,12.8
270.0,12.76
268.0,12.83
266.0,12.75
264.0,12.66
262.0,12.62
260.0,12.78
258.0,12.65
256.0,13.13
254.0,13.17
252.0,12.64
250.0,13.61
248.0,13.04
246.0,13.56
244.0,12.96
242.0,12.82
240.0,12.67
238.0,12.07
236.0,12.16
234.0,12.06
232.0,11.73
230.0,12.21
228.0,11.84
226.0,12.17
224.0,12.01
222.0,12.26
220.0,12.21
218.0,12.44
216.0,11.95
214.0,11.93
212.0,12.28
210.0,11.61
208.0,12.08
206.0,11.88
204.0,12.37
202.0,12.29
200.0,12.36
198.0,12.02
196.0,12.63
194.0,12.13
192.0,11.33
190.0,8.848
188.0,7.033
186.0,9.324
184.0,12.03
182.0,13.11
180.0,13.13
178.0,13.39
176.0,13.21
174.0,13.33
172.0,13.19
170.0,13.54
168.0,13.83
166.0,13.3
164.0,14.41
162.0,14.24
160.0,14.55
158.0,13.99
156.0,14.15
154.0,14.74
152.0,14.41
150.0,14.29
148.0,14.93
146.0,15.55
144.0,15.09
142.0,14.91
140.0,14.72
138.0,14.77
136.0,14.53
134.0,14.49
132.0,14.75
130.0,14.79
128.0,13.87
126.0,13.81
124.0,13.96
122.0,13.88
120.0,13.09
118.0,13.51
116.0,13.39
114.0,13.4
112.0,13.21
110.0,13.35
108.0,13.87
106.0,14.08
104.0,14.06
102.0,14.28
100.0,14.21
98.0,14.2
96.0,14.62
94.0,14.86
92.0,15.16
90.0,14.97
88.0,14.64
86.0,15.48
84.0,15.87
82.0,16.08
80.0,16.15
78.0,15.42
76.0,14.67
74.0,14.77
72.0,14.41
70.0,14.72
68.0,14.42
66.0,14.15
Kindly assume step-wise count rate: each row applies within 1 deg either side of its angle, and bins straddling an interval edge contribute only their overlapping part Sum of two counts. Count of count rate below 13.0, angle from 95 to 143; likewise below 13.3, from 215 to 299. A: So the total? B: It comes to 36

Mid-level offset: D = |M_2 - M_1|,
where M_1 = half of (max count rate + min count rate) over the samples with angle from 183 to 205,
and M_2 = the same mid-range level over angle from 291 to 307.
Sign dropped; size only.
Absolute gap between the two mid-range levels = 3.2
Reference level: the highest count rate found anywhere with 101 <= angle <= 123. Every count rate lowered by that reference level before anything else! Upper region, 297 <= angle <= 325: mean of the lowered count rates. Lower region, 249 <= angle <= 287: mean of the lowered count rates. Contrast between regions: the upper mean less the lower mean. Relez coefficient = 1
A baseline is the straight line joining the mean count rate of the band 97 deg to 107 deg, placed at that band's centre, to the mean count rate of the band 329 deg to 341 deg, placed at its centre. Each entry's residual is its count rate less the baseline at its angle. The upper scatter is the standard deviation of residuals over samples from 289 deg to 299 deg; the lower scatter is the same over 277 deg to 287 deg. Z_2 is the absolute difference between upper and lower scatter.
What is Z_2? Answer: 0.03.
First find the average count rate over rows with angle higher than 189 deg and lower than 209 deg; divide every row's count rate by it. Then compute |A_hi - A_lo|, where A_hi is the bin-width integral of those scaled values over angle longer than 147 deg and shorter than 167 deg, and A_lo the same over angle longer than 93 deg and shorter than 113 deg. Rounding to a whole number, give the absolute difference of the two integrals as 0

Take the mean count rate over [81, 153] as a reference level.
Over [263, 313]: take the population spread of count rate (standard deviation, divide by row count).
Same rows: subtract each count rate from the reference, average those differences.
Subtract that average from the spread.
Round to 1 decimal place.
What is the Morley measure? -1.0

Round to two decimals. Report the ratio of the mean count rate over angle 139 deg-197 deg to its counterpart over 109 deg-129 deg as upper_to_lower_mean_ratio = 0.98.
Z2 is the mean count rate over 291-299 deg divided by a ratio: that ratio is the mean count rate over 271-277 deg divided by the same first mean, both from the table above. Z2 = 13.9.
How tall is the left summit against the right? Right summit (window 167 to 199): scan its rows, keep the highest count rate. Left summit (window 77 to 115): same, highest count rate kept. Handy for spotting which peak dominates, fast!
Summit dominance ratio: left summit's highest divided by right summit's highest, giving 1.17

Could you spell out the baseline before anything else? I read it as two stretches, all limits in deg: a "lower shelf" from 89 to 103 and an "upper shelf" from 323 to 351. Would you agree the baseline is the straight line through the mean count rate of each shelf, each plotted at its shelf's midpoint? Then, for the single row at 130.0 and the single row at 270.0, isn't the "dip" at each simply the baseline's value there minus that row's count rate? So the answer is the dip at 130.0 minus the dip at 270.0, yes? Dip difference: -2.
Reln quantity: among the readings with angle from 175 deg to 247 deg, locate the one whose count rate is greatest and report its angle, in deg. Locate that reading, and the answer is 246.0 deg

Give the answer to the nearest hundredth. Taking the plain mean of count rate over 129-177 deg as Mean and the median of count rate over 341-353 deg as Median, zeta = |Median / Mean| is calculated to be 0.99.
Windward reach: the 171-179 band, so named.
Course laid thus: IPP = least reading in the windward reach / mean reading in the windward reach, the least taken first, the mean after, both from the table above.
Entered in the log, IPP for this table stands 0.993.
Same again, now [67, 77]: 0.987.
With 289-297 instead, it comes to 0.980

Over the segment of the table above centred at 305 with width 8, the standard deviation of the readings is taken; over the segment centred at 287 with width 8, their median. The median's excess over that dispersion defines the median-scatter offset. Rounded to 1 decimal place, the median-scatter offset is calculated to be 12.7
